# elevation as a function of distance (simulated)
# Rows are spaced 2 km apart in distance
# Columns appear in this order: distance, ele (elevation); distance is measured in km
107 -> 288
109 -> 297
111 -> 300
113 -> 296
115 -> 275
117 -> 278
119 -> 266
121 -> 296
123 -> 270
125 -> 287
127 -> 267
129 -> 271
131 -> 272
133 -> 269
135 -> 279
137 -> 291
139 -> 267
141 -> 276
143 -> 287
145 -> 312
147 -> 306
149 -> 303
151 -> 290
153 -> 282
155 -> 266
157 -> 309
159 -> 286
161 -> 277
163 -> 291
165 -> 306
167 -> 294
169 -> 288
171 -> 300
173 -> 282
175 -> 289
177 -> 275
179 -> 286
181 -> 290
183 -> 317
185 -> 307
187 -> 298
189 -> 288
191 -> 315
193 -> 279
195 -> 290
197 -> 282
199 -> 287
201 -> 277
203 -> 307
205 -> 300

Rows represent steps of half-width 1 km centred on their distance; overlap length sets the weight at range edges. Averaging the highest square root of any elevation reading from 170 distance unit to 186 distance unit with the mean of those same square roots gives 17.46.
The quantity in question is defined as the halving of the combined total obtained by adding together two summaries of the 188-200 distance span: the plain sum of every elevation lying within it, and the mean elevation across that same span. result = 1016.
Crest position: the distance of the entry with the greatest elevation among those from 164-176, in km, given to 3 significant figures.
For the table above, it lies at 165 km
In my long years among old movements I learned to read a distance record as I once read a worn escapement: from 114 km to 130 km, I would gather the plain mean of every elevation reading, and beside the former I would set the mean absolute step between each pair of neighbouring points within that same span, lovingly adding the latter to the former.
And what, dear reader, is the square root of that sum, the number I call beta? 17.10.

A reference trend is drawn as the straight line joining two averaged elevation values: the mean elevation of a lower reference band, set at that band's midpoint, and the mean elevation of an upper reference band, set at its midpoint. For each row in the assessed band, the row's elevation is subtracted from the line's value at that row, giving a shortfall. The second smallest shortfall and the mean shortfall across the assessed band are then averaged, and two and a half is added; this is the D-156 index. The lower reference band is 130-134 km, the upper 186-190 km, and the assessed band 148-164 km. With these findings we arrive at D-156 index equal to -14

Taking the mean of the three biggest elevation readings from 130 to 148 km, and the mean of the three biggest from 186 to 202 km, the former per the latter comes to 1.01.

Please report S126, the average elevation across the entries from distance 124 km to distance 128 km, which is 277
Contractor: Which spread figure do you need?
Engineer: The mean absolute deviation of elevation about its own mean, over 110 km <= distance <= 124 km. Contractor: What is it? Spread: 12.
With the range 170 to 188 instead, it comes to 10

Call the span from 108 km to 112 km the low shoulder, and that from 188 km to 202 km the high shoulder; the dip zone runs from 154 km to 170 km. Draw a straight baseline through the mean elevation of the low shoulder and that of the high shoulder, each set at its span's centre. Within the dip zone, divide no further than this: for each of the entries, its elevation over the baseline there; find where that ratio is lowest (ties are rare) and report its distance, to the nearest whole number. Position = 155 km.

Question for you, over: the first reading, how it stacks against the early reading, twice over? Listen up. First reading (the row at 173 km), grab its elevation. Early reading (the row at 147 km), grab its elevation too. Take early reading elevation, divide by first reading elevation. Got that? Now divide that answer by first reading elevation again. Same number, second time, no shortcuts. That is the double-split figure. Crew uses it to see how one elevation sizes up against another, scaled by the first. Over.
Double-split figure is 0.0038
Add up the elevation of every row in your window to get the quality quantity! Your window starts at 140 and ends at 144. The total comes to 563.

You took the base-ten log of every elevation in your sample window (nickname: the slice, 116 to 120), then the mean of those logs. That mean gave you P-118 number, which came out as 2.434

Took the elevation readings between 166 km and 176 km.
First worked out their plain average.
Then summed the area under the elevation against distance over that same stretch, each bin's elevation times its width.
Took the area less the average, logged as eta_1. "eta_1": 2615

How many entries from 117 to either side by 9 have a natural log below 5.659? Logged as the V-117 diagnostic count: 4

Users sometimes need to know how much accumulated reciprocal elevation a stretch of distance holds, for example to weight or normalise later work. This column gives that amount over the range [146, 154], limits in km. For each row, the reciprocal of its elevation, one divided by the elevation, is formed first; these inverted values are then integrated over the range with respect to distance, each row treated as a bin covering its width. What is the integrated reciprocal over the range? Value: 0.0271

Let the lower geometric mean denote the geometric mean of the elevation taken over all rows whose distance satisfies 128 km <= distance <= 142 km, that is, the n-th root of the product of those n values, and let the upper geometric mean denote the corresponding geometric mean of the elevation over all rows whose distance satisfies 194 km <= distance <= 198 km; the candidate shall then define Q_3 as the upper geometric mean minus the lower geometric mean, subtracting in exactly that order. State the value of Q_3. 11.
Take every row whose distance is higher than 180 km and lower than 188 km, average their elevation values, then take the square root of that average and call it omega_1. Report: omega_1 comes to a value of 17.4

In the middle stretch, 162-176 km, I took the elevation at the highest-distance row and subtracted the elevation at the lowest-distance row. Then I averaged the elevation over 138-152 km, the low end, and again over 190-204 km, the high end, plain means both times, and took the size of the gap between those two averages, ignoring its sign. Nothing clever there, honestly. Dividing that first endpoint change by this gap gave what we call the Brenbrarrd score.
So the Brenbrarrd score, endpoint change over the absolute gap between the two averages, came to -3.5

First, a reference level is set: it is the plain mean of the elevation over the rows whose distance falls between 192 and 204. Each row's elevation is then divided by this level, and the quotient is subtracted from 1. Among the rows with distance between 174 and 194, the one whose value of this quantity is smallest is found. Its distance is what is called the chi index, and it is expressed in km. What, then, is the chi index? 183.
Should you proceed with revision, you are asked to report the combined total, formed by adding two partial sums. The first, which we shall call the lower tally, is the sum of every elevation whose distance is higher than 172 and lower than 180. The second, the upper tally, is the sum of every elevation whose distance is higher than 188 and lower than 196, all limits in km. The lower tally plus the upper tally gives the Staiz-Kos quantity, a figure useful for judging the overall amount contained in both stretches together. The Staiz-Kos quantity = 2304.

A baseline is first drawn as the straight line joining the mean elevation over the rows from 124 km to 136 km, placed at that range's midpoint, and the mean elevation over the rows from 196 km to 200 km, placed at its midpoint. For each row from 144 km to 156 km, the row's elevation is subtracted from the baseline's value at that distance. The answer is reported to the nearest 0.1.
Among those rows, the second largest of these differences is -4.3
